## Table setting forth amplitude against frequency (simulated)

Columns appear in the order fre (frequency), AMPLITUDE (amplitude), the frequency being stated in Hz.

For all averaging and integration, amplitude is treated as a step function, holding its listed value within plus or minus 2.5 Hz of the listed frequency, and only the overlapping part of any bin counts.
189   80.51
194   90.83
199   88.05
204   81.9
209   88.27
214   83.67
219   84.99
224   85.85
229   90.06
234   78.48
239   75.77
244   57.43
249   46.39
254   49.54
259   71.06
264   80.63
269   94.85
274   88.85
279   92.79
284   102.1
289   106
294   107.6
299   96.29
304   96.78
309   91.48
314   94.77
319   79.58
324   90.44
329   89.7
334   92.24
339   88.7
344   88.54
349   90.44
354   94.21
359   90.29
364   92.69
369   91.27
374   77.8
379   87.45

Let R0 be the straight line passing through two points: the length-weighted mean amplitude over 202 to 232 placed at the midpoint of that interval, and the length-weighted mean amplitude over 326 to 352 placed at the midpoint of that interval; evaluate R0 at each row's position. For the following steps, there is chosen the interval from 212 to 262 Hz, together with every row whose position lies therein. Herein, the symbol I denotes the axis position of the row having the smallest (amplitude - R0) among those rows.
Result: 249 Hz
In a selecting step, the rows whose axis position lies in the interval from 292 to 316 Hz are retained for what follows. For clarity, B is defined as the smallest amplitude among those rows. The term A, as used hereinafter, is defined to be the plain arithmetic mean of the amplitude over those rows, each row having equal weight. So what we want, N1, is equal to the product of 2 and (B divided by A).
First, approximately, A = 97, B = 91.48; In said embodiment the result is 1.879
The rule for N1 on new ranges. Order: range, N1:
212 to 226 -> 1.972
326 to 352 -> 1.969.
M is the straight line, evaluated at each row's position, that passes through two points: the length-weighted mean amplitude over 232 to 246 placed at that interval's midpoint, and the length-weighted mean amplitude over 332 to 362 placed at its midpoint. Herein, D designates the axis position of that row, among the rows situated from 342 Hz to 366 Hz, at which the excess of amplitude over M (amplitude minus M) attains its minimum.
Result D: 359 Hz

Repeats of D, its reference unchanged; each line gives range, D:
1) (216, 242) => 239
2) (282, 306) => 304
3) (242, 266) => 249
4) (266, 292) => 274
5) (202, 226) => 214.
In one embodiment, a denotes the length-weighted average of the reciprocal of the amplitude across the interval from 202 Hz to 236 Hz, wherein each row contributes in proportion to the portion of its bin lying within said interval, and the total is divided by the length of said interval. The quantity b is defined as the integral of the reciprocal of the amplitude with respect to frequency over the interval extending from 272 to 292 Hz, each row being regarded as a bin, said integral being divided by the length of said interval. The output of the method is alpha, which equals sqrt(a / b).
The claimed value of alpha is 1.07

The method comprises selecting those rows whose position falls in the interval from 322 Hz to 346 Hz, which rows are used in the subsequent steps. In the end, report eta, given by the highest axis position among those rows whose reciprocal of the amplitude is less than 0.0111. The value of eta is 334 Hz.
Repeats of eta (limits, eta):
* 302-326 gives 324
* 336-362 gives 359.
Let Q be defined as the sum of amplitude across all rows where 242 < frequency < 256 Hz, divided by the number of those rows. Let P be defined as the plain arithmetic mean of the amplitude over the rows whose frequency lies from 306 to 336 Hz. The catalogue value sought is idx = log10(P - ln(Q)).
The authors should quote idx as 1.93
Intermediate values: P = 89.7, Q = 51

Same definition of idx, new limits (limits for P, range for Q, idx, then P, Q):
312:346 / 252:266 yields 1.93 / 89.1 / 67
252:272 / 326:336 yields 1.84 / 74.0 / 91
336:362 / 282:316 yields 1.93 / 90.4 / 99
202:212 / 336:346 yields 1.91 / 85.1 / 89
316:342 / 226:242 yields 1.92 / 88.1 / 81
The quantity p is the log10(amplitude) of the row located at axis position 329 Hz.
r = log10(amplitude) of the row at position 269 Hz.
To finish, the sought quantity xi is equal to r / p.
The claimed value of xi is 1.01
